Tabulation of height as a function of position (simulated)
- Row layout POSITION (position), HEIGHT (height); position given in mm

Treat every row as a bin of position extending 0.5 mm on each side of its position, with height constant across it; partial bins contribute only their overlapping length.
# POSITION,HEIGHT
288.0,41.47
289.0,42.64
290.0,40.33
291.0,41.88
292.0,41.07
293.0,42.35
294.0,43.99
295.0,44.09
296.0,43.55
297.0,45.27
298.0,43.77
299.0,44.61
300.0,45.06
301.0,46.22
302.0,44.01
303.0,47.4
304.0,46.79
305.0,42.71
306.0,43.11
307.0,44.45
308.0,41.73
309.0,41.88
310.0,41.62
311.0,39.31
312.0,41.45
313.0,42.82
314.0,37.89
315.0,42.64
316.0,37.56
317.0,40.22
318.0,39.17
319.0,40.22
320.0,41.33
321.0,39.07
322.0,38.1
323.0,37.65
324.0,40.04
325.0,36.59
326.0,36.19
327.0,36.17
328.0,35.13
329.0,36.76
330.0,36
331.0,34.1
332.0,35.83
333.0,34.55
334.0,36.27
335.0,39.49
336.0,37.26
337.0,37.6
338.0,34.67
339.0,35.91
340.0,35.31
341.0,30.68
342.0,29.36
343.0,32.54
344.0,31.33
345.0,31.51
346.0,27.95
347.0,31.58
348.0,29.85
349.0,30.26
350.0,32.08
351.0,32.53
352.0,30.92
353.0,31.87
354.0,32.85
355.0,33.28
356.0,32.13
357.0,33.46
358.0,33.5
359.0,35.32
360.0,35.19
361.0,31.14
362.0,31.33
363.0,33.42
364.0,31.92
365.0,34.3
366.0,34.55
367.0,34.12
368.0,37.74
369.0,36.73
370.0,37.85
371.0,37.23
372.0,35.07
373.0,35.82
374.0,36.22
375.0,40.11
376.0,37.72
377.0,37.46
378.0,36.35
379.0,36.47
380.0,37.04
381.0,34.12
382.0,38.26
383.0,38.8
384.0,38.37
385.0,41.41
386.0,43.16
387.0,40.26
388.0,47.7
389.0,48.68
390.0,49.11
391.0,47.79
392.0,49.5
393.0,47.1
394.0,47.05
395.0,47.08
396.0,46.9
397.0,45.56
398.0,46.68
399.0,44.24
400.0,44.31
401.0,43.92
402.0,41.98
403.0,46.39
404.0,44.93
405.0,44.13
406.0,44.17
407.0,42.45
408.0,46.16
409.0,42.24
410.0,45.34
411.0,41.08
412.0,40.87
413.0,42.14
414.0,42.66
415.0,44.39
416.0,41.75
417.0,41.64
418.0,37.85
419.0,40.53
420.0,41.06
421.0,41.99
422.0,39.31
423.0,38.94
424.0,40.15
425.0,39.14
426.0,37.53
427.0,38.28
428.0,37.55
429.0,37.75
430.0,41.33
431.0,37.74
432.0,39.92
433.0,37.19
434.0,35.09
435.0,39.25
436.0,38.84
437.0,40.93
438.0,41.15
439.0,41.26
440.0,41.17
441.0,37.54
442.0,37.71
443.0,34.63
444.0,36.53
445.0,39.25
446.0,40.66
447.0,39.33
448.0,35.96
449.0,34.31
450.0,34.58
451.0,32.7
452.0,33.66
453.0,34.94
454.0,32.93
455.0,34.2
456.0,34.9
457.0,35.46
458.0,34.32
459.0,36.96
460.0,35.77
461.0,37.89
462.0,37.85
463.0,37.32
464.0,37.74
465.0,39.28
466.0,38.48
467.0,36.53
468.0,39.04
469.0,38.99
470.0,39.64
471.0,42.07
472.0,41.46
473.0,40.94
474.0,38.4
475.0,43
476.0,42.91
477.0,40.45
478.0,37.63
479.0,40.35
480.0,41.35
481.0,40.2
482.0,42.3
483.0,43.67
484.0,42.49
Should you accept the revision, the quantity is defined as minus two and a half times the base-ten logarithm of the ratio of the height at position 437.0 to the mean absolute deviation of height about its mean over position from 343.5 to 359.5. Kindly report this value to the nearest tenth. -3.8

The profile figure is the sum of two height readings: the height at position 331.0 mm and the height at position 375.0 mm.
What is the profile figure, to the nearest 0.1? 74.2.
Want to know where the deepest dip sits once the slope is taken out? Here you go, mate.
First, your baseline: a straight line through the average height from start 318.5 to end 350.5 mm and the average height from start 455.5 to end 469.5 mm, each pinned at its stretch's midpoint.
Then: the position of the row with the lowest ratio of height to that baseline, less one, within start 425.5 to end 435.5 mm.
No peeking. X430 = 434.0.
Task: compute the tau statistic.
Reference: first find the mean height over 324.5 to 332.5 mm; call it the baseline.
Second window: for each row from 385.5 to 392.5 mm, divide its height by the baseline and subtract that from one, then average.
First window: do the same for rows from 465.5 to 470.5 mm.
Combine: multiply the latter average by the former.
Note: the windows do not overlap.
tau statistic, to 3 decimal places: 0.023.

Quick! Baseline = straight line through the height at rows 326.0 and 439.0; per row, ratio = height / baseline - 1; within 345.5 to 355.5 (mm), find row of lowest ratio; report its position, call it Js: 346.0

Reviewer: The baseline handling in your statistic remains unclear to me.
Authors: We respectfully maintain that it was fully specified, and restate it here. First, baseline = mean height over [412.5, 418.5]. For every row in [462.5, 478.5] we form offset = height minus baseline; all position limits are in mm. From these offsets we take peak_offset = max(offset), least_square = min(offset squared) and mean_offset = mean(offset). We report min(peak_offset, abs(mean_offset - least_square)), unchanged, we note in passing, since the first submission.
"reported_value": 1.3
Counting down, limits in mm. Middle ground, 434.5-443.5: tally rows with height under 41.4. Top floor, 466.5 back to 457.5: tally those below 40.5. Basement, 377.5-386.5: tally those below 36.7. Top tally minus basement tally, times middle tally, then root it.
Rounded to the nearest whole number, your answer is 7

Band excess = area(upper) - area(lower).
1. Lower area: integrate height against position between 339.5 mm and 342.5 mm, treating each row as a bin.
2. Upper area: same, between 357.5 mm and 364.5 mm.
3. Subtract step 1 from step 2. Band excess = 136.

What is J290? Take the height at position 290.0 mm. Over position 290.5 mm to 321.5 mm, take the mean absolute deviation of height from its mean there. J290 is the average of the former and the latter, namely 21.2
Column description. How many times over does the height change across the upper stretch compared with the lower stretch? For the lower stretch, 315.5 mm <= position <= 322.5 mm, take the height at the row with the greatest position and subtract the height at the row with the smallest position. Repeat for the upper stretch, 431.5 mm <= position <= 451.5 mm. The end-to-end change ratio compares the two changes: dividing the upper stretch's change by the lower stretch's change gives -13.4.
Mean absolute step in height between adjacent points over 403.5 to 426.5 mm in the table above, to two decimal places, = 1.77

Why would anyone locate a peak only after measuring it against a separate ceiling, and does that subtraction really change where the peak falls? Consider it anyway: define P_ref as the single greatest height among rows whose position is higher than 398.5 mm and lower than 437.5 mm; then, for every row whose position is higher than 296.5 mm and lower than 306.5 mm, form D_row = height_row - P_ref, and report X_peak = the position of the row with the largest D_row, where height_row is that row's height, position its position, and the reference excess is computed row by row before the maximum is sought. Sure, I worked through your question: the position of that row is 303.0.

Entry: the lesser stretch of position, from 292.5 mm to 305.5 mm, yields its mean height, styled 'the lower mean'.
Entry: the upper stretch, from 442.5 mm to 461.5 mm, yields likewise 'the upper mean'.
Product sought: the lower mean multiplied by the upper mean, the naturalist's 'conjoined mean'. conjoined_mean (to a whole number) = 1594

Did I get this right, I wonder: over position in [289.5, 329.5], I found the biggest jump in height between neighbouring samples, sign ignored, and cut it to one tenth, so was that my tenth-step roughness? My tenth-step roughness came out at 0.508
